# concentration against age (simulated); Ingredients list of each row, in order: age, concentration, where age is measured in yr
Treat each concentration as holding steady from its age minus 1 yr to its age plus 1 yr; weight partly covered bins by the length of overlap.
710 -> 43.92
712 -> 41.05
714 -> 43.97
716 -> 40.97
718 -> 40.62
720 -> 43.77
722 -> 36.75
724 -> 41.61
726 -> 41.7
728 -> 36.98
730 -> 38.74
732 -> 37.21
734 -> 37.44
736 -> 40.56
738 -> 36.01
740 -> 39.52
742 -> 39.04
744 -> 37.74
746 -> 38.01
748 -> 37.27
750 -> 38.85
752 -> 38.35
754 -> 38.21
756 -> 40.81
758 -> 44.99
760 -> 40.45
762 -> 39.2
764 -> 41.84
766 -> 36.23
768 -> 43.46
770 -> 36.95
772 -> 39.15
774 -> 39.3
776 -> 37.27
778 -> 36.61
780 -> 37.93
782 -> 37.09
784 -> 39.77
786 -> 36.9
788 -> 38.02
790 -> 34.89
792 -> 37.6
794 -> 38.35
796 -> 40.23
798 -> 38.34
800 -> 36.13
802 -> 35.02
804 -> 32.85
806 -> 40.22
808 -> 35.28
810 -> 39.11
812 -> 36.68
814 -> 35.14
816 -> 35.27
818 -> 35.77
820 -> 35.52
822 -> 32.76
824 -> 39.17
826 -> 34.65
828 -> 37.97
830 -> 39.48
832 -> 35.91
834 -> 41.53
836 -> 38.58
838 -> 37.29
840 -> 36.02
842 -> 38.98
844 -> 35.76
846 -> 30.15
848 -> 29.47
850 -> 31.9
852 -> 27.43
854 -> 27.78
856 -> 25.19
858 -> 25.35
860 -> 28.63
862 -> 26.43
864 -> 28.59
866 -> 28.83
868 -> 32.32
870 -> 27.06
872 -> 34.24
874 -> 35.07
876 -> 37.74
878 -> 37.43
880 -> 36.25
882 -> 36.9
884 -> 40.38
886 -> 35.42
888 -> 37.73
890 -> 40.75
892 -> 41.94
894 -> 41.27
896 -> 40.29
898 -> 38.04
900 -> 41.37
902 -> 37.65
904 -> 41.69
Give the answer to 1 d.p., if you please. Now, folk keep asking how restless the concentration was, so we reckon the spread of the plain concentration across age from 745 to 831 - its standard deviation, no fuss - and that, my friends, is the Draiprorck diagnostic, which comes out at 2.5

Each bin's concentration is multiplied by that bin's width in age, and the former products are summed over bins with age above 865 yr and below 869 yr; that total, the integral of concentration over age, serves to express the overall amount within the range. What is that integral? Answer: 122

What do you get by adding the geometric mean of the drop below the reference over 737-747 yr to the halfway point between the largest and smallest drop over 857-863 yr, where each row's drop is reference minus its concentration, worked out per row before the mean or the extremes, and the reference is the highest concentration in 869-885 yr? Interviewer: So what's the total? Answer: 15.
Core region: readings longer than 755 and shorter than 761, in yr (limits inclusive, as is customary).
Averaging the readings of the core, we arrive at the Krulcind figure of 42.1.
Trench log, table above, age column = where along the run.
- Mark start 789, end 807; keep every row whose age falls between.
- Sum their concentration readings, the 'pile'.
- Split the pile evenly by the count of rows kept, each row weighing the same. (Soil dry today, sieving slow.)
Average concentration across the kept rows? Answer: 37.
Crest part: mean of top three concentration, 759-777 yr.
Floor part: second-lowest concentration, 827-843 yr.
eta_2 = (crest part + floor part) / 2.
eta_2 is 39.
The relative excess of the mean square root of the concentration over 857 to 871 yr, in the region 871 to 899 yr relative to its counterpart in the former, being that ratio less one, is 0.16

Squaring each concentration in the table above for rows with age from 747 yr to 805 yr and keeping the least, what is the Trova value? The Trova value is 1079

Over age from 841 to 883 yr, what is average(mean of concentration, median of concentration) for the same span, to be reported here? 30.8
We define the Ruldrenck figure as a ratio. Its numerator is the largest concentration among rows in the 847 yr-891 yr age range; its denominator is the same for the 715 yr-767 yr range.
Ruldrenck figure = 0.91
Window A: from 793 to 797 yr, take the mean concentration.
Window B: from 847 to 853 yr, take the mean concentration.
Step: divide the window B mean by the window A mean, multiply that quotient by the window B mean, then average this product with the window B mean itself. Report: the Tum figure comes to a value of 26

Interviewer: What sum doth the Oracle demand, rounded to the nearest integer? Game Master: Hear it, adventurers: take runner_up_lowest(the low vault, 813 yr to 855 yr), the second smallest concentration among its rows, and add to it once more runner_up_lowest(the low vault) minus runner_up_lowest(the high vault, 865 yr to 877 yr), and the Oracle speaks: 27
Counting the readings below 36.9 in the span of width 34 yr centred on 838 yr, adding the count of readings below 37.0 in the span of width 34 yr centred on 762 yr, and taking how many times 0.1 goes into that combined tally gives 130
